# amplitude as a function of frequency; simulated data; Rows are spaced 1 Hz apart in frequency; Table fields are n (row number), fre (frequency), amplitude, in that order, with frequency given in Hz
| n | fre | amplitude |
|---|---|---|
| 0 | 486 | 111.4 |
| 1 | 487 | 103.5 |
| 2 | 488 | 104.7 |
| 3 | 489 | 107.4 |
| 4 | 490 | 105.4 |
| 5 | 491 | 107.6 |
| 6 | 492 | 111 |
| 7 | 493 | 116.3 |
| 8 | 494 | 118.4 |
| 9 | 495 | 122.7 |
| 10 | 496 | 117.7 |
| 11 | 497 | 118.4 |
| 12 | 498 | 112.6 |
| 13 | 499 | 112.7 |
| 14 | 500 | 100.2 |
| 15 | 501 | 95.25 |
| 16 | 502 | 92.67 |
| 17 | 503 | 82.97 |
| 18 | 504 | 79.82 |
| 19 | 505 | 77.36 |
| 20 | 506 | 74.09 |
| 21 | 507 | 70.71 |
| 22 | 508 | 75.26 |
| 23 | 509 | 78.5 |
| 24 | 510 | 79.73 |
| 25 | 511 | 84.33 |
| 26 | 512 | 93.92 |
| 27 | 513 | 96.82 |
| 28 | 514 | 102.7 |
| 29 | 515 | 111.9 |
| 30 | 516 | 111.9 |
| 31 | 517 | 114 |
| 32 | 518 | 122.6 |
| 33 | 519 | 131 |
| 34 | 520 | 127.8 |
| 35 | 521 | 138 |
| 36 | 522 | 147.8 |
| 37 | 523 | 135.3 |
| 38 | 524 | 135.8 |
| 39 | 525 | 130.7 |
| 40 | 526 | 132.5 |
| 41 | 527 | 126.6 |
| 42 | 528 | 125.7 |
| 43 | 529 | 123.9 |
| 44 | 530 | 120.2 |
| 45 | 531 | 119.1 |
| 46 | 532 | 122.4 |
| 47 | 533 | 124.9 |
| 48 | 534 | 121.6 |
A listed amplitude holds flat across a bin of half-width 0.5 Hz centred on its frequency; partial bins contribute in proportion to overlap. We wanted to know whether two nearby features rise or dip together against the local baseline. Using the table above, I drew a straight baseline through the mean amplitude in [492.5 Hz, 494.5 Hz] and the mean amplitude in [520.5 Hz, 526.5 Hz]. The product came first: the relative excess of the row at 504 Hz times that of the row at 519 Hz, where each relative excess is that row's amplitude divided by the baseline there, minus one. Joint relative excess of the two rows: 0.007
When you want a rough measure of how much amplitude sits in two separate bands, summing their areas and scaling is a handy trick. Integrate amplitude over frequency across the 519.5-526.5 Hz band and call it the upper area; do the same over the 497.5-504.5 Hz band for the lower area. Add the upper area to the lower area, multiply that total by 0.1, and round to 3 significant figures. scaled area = 162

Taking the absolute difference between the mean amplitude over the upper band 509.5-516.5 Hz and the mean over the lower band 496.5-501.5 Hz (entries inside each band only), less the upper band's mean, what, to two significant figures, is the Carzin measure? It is -87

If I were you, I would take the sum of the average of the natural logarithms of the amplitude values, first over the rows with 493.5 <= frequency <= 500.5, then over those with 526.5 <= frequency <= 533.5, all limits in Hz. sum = 9.55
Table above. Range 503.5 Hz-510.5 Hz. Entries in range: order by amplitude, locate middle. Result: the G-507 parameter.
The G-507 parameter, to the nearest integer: 77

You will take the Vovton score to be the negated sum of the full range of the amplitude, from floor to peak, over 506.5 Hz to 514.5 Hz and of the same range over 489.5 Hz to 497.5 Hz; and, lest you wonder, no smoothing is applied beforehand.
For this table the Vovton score -49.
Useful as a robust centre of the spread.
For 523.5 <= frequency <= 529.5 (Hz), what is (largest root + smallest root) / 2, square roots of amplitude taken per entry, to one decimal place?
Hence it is 11.4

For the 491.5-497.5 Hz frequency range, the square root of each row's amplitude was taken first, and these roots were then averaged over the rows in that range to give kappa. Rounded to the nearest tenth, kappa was 10.8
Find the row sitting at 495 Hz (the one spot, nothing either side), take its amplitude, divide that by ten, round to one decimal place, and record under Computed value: 12.3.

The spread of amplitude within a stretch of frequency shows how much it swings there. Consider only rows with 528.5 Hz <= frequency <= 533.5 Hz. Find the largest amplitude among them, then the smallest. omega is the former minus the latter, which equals 5.8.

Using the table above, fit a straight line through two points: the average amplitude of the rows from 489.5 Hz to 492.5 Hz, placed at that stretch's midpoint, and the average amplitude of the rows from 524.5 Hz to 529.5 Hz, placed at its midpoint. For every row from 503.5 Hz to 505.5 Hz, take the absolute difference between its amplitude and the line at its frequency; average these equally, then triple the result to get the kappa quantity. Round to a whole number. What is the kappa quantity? 111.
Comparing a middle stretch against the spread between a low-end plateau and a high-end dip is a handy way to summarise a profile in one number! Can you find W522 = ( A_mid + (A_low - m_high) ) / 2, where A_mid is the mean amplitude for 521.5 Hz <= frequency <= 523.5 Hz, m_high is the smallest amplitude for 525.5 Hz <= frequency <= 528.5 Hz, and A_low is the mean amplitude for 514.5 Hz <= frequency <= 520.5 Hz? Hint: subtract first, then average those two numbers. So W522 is 67.9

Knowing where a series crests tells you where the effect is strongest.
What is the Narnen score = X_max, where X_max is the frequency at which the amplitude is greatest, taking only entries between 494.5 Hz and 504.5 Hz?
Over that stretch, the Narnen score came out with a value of 495 Hz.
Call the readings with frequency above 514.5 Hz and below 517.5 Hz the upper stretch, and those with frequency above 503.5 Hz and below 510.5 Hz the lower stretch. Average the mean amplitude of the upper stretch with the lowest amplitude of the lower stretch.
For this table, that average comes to 92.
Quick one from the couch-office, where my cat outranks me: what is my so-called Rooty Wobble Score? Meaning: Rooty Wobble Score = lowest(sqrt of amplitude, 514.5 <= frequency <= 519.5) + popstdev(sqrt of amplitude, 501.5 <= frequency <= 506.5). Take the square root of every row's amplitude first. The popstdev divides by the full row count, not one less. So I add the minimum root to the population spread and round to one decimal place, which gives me 10.9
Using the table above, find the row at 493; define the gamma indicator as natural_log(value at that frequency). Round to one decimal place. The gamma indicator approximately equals 4.8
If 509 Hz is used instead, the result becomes 4.4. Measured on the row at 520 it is 4.9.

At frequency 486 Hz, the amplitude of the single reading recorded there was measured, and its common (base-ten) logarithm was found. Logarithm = 2.05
